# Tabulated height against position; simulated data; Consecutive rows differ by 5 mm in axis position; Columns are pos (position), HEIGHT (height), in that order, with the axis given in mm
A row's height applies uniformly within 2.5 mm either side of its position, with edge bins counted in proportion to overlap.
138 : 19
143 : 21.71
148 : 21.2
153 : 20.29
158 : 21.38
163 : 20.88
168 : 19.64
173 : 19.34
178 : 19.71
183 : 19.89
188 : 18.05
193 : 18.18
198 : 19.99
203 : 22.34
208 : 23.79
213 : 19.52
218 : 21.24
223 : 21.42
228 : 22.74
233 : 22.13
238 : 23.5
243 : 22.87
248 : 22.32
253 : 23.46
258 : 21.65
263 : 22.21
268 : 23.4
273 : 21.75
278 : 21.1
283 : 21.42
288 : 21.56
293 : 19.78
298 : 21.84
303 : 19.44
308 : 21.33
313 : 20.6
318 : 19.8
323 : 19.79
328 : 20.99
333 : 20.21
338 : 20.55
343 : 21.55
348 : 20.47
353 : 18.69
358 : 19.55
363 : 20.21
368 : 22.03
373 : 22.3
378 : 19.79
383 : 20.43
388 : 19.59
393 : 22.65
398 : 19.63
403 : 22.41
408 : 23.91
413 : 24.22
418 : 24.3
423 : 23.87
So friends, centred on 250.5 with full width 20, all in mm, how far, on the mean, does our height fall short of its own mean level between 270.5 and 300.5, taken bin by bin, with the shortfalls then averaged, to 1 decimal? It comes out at -1.3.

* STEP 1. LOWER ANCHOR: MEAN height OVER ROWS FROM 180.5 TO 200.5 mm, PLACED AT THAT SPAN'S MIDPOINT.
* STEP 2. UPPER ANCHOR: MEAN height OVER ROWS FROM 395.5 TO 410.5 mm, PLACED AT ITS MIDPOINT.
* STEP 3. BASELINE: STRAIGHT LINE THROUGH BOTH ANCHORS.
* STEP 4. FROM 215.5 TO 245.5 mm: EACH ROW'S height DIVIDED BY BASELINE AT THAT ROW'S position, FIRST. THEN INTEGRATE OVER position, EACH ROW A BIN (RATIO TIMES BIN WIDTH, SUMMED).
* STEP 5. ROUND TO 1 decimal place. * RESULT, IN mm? 34.2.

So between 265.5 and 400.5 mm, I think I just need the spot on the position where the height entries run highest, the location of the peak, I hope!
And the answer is 268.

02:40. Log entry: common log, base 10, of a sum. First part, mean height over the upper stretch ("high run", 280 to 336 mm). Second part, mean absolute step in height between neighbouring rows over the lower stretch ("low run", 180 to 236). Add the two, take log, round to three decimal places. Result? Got 1.346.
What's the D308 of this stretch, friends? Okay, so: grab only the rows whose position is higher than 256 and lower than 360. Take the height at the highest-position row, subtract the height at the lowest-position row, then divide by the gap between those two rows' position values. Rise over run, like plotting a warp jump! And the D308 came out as -0.02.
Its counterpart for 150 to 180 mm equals -0.02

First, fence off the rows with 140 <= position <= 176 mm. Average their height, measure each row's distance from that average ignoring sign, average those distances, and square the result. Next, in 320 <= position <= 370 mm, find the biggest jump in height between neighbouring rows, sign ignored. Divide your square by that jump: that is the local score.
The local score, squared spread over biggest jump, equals 0.31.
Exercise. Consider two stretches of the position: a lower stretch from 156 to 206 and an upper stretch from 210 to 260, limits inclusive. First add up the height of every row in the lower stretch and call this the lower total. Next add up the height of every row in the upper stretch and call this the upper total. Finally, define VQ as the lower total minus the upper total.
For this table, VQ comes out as -21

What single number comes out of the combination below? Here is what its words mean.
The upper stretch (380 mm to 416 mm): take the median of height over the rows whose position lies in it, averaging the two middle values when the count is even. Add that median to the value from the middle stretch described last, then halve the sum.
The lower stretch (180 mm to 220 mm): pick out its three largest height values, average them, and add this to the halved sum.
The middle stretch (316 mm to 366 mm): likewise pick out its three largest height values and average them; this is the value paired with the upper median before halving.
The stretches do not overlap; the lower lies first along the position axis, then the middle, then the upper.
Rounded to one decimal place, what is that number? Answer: 44.2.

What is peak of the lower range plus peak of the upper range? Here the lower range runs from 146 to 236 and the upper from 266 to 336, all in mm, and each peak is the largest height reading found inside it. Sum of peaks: 47.2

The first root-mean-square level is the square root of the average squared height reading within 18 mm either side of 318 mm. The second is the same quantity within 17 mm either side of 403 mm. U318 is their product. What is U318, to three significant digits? 456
